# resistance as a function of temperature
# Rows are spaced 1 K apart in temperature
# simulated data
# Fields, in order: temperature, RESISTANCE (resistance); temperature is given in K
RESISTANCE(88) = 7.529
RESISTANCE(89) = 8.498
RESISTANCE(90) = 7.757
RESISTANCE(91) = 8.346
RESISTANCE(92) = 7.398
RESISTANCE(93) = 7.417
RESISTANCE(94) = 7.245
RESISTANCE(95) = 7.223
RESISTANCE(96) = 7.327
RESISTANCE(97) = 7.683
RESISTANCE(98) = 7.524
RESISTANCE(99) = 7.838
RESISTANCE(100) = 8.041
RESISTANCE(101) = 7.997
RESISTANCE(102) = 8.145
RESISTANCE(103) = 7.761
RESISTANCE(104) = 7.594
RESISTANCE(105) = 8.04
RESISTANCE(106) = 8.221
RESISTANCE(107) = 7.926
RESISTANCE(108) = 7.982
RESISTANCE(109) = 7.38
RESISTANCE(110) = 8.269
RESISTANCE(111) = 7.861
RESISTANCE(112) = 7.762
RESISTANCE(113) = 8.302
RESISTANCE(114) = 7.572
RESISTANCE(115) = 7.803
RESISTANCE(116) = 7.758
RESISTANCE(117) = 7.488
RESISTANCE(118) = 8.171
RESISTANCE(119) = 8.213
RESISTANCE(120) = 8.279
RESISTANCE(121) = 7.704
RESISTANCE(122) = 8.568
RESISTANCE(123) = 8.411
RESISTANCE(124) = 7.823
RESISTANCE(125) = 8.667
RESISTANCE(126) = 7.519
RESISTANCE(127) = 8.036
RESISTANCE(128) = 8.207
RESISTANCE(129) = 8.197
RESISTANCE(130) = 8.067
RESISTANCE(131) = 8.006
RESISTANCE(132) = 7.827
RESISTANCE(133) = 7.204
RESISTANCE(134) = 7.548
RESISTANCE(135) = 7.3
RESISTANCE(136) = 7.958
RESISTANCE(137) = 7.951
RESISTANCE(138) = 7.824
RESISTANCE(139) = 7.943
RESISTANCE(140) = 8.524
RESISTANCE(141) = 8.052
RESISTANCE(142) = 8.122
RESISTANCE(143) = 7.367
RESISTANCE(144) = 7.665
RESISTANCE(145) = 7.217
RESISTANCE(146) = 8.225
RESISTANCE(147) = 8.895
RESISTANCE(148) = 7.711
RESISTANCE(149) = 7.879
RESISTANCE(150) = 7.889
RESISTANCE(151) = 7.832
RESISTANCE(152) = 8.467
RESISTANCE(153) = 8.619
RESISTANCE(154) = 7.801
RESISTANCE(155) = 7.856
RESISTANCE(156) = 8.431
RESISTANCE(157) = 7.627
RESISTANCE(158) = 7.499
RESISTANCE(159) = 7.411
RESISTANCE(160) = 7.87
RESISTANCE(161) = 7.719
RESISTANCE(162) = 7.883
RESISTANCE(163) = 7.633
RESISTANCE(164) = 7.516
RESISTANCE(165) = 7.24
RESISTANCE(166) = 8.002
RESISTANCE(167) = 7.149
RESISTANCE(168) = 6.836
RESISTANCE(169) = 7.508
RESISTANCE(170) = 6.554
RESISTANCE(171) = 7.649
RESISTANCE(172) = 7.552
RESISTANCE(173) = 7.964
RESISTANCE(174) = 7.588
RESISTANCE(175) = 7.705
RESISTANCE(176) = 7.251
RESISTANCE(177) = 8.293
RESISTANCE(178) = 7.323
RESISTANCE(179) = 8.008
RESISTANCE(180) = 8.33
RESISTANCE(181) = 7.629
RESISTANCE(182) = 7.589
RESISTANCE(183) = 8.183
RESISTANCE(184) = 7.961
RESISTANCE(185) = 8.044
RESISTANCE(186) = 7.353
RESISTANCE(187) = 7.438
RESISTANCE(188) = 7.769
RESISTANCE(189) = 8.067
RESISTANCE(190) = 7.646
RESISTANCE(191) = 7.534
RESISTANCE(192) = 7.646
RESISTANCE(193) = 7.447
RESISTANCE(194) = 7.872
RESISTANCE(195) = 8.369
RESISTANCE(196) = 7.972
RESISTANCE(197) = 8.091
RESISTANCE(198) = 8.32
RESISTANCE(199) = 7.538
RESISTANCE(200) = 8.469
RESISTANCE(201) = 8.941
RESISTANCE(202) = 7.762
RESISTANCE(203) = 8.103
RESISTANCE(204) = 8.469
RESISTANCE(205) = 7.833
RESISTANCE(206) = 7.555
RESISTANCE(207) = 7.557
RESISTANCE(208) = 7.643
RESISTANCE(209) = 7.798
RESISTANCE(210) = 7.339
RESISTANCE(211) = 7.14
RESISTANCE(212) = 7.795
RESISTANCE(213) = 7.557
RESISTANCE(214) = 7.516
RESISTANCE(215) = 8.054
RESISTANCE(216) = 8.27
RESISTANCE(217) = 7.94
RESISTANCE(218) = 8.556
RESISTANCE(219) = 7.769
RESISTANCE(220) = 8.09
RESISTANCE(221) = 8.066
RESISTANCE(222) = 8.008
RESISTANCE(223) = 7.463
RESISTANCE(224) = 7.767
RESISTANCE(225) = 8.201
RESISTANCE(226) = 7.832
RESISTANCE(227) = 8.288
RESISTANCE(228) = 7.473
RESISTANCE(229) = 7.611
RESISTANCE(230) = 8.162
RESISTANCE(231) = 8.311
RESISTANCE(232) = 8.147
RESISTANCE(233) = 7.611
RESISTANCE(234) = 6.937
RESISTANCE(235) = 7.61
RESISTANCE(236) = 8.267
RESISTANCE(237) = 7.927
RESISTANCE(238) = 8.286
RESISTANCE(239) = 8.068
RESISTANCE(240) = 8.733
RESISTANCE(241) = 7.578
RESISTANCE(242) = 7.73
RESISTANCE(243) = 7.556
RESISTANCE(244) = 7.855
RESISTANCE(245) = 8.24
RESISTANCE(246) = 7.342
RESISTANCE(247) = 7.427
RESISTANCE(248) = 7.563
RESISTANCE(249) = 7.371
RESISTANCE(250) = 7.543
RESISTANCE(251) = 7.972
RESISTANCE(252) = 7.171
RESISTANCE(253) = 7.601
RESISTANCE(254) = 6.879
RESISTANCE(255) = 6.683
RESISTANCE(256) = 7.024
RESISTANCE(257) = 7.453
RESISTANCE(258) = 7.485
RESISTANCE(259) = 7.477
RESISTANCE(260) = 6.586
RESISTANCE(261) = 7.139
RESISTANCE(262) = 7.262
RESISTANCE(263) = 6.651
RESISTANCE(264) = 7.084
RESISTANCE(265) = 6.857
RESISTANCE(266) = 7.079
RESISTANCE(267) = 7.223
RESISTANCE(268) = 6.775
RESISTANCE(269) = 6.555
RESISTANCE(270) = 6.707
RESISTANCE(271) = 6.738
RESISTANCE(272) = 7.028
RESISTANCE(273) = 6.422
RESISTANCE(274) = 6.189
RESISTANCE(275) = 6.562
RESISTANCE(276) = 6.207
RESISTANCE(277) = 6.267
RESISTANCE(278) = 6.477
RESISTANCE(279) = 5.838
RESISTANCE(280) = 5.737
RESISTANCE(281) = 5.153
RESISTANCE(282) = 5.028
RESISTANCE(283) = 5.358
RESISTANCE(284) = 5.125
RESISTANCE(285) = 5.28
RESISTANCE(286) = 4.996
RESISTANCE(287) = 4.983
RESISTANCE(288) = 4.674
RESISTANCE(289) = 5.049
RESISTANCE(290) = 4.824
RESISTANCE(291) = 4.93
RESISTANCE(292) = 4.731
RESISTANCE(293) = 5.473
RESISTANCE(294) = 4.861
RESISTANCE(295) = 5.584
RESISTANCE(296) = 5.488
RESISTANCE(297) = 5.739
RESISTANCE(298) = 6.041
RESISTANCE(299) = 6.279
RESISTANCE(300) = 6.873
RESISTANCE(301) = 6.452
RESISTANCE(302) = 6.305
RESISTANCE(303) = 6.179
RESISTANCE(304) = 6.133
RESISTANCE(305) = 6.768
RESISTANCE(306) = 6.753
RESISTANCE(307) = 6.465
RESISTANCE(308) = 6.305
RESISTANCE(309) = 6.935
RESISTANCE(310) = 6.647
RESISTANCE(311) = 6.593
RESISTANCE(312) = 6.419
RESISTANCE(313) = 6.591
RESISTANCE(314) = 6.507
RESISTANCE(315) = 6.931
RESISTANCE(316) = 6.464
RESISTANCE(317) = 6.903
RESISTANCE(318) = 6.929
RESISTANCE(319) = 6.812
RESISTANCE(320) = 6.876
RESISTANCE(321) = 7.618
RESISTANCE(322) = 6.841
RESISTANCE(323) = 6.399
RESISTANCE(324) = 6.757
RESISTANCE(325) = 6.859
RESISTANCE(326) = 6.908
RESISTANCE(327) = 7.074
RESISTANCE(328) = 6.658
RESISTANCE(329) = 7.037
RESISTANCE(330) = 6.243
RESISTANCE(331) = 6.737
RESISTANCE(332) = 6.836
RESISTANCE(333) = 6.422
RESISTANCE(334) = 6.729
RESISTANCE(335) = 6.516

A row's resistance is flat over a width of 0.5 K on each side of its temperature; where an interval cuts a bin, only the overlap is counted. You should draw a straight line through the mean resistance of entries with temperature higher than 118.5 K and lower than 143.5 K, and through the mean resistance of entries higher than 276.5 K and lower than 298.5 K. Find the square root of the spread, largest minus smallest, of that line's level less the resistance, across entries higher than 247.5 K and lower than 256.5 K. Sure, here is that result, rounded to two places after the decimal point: 1.11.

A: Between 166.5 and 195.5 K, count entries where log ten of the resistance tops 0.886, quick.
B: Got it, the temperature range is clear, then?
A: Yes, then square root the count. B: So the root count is 3.5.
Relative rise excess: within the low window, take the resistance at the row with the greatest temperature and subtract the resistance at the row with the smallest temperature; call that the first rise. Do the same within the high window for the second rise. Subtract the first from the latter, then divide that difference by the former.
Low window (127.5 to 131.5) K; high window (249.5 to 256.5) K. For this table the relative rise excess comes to 1.6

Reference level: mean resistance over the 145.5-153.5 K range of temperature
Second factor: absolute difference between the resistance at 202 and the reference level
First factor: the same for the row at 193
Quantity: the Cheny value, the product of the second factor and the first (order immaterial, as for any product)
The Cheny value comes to 0.32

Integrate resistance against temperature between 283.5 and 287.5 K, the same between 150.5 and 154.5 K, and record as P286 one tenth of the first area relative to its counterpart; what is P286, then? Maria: 0.062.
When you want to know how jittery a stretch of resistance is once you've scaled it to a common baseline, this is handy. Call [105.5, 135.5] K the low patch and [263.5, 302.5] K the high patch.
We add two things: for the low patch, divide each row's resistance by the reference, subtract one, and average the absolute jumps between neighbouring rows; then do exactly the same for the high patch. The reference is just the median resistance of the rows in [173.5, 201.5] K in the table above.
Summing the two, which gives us 0.089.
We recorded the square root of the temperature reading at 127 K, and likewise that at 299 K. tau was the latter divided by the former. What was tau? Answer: 0.88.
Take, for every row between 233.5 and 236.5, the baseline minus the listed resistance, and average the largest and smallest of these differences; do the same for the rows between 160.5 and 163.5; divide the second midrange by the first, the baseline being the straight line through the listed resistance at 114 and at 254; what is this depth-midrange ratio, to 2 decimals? 0.68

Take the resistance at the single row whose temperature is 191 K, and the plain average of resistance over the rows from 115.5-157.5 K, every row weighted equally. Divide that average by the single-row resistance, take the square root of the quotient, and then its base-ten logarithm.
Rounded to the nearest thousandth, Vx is 0.012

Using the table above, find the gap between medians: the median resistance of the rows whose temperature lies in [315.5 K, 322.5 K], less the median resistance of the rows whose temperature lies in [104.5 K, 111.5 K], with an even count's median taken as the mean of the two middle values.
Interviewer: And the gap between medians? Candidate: -1.1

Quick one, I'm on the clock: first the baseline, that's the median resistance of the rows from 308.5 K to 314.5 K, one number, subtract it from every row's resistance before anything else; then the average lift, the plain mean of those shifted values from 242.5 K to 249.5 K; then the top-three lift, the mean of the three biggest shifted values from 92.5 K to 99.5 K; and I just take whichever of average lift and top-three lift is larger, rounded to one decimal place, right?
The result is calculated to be 1.1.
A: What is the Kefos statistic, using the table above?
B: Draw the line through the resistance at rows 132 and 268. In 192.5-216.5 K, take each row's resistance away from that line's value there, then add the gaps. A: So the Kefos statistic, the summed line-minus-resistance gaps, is -15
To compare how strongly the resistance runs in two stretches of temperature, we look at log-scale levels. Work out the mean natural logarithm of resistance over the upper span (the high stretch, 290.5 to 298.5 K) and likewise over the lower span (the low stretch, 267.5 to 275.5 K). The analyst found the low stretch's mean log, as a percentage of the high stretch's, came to 113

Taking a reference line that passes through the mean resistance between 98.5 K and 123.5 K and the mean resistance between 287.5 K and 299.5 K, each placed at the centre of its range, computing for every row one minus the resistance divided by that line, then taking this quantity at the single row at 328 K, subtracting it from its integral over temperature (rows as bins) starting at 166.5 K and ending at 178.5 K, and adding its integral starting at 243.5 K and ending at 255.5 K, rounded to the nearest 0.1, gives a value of -3.3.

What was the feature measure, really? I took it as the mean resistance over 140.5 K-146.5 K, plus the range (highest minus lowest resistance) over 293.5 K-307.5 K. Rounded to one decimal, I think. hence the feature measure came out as 9.8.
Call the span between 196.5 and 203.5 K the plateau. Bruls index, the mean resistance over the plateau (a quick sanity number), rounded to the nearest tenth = 8.2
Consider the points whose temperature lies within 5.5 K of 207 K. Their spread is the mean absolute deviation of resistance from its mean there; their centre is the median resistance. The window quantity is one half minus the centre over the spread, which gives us -30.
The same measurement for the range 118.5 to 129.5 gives -29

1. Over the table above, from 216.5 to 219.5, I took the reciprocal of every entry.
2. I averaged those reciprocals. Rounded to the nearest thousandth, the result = 0.124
